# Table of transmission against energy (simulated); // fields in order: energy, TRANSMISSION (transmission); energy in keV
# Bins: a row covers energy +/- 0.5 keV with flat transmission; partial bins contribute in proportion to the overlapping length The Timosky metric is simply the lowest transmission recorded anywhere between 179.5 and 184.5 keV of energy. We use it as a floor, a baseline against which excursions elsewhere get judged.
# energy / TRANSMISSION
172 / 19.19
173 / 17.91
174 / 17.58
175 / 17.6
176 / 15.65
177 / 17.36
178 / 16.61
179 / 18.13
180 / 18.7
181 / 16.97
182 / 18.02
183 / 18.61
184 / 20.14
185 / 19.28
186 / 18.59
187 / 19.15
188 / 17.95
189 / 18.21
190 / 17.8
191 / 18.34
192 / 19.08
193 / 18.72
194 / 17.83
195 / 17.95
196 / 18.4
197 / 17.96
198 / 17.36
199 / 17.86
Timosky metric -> 16.97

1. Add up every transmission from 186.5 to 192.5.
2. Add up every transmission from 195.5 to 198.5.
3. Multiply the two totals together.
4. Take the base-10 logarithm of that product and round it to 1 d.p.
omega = 3.8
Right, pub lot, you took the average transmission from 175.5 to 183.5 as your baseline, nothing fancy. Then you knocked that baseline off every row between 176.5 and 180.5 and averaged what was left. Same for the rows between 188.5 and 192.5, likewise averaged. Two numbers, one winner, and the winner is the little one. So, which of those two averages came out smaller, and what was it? 0.19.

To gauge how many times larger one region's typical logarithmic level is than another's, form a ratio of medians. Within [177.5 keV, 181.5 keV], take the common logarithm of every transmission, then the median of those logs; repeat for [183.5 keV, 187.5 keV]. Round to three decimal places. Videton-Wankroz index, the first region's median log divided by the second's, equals 0.969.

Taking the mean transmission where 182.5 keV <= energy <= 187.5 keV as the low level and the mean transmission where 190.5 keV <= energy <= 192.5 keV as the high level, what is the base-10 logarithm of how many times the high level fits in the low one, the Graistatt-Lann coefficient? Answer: 0.010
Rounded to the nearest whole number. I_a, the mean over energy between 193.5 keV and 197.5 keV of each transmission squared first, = 325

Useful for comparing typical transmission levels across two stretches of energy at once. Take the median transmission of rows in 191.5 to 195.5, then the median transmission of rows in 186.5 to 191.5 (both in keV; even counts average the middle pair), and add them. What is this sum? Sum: 36.5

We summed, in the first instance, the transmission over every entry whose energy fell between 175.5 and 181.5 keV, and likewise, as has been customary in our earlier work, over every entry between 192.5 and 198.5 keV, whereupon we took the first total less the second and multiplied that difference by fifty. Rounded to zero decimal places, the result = -240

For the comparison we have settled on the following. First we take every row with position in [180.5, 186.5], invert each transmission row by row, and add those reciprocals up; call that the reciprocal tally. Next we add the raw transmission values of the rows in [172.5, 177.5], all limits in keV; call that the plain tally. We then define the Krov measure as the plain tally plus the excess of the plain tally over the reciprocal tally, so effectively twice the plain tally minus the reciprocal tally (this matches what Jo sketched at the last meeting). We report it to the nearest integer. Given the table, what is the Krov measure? 172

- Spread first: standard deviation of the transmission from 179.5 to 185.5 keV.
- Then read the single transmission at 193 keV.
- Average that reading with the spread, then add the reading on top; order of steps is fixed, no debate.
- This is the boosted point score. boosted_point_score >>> 28.6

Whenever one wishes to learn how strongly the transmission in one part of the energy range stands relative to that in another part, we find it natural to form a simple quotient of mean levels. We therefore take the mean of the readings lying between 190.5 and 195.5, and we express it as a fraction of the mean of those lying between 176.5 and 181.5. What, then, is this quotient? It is 1.05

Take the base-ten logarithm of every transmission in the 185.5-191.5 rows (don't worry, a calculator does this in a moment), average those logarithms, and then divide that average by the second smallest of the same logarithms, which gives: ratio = 1.01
